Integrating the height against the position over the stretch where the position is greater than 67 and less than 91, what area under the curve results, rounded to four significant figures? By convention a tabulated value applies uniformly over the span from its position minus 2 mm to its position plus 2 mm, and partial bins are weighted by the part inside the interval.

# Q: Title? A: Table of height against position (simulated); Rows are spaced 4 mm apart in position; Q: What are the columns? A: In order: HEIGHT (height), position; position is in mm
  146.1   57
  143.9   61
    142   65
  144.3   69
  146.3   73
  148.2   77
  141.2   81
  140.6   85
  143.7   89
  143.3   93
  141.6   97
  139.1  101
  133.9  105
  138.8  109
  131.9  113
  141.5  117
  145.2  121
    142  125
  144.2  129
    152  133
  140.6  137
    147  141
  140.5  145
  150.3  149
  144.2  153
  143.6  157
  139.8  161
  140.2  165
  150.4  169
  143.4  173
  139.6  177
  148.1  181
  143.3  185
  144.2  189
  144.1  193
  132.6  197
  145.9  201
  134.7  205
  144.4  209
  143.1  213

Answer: 3457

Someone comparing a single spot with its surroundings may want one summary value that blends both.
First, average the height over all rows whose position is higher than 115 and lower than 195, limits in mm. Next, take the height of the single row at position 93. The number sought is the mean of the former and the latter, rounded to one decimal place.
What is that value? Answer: 143.8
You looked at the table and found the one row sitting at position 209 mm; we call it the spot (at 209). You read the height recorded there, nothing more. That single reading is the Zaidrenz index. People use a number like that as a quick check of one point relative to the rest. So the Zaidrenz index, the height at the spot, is 144.4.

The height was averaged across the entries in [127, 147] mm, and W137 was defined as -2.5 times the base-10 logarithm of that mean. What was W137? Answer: -5.40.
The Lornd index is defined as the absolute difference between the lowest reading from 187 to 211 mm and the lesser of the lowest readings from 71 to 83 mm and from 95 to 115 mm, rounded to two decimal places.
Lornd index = 0.70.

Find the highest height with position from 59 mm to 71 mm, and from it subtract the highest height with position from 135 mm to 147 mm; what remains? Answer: -3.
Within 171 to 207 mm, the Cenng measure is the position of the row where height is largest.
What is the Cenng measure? 181 mm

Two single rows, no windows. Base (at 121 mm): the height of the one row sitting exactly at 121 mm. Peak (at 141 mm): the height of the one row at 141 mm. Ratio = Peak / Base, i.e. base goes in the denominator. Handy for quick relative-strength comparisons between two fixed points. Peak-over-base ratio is 1.01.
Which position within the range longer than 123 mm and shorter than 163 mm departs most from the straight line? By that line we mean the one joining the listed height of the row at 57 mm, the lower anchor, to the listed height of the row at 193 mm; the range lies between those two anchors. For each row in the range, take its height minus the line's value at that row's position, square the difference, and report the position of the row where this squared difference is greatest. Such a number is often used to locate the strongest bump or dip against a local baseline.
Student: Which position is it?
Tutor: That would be 133 mm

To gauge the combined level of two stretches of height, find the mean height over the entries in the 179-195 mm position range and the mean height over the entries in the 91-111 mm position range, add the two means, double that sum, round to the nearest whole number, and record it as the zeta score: 569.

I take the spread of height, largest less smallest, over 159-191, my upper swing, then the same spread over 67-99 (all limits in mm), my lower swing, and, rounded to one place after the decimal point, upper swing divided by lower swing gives 1.4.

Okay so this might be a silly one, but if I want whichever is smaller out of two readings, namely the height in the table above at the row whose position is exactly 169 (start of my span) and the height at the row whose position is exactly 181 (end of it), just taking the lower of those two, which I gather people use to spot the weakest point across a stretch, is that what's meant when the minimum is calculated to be 148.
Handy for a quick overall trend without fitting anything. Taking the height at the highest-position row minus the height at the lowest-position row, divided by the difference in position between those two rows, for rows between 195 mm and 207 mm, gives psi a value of 0.26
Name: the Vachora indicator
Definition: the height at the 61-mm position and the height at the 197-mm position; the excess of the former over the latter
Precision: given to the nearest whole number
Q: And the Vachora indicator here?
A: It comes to 11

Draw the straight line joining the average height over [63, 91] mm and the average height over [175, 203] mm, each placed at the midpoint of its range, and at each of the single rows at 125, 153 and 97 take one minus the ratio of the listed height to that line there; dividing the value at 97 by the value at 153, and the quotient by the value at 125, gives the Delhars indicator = -177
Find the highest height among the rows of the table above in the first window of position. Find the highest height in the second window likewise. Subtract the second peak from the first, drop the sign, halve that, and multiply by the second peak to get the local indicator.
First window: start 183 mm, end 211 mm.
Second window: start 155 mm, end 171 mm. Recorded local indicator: 338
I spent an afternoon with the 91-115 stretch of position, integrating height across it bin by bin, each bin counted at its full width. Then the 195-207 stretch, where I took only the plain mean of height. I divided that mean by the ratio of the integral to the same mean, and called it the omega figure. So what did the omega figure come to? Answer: 5.7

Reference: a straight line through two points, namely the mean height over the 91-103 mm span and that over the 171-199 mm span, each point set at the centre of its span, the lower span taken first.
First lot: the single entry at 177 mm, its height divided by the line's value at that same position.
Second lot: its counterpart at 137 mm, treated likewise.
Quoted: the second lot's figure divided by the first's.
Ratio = 1.010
